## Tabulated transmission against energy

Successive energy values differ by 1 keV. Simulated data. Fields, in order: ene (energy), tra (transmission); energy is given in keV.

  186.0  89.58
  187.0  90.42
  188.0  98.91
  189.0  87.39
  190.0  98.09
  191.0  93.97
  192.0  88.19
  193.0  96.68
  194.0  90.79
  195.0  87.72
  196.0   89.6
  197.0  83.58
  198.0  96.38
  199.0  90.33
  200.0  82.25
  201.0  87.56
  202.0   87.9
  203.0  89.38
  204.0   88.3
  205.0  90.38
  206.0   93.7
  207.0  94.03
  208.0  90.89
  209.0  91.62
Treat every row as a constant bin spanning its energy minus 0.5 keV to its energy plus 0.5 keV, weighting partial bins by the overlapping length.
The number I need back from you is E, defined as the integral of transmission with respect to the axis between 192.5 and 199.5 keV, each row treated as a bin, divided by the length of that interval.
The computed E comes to 90.7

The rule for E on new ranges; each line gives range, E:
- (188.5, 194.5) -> 92.5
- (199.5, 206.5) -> 88.5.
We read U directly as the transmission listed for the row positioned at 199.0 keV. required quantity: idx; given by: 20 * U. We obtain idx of 1807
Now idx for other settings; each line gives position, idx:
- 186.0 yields 1792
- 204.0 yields 1766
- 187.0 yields 1808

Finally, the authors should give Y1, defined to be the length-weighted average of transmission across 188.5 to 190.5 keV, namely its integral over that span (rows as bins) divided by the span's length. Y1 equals 93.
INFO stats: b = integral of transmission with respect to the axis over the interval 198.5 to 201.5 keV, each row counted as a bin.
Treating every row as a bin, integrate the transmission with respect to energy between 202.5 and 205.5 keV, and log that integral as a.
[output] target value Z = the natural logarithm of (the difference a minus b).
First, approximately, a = 268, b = 260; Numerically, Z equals 2.07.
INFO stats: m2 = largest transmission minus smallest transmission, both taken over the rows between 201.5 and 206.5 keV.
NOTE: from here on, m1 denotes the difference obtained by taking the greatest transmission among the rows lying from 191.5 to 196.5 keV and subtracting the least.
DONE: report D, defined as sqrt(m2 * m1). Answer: 7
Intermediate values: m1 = 9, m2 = 6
